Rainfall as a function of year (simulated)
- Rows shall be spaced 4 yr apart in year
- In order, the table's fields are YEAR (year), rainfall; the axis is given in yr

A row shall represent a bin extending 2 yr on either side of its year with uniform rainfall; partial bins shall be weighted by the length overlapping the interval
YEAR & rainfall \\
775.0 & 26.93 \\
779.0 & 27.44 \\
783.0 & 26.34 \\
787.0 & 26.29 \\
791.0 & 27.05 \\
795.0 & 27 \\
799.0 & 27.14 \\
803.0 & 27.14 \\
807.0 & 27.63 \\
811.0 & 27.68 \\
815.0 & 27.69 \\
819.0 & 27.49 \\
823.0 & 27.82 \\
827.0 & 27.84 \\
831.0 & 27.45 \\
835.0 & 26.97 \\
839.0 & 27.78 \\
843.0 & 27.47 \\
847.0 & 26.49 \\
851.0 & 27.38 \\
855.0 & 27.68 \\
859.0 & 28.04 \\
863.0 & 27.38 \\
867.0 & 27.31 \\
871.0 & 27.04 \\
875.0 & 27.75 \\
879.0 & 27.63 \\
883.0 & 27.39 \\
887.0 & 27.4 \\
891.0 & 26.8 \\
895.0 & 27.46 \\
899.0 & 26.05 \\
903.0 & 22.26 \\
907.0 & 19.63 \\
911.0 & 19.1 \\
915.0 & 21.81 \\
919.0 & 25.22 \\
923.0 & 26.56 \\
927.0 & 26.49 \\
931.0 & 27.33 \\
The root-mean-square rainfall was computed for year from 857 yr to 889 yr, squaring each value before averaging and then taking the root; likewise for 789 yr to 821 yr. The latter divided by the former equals 0.99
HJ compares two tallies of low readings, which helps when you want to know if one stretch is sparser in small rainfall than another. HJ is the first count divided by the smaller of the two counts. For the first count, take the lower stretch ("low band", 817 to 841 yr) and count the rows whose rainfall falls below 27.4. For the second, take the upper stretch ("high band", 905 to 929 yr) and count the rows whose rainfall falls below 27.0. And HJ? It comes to 1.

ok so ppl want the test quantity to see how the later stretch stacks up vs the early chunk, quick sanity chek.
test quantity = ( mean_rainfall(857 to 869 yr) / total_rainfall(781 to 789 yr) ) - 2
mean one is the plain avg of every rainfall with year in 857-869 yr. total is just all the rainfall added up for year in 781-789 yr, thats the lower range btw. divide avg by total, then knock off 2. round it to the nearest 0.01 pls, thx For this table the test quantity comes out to -1.48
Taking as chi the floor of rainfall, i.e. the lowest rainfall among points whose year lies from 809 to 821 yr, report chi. 27.49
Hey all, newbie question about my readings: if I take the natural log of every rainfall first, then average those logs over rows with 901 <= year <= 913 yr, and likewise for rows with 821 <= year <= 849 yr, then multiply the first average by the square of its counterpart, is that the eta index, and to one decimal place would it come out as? 33.0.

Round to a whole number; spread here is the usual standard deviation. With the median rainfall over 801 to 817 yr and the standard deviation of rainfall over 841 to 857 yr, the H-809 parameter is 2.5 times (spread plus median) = 70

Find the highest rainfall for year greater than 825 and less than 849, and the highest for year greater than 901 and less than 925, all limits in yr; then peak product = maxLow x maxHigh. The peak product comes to 739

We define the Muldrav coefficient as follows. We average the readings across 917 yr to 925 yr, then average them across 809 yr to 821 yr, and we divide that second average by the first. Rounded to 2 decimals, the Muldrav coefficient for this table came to 1.07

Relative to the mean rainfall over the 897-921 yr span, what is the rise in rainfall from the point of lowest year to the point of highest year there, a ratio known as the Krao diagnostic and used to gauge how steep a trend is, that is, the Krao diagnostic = -0.037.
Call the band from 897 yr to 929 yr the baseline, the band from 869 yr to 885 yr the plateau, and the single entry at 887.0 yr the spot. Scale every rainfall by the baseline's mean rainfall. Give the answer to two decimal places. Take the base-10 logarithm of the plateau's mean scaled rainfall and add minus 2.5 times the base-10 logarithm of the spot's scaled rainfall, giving -0.10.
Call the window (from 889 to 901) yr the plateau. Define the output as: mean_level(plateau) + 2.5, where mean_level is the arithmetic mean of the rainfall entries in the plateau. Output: 29.3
